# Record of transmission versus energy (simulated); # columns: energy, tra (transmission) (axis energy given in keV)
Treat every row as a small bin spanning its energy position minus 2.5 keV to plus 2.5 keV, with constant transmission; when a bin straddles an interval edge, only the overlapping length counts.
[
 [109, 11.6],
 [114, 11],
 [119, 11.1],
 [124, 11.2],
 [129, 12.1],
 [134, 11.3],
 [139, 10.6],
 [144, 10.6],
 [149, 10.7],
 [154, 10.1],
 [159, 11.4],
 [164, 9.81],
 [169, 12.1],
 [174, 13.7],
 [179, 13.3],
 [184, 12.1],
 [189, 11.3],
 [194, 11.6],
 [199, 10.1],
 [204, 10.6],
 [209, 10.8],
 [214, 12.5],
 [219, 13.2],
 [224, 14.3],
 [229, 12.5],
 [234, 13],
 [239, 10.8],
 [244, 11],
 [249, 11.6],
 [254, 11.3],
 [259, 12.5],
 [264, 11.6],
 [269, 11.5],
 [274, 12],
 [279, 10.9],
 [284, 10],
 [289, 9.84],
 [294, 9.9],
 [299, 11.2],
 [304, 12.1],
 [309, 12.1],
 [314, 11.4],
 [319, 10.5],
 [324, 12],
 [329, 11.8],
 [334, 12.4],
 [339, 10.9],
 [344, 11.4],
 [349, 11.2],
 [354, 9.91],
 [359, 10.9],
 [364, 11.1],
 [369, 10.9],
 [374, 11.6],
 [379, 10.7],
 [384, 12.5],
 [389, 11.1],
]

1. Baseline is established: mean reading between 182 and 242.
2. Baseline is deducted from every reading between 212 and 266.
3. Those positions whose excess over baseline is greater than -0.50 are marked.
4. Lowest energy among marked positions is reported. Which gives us 214 keV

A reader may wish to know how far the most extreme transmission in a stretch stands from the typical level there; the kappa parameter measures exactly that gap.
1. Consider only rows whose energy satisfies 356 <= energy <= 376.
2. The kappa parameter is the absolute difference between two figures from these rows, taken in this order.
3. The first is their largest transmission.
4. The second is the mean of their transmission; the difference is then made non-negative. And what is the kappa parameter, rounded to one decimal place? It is 0.5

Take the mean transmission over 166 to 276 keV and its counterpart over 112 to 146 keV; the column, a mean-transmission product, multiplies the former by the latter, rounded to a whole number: 133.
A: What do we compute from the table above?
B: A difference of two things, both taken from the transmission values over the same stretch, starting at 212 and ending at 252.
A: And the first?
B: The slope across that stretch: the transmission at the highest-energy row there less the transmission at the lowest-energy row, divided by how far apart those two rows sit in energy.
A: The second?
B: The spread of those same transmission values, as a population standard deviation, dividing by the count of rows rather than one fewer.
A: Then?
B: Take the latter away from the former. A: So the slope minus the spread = -1.13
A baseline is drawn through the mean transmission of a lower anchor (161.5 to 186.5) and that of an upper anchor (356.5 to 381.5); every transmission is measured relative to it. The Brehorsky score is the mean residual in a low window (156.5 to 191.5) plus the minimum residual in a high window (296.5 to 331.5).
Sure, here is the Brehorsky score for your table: -1.1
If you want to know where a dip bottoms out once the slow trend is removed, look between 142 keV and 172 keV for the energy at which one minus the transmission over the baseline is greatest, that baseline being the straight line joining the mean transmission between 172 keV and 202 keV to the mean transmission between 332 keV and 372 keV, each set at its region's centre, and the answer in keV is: 164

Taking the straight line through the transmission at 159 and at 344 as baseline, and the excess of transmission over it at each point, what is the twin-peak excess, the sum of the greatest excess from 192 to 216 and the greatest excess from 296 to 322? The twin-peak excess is 1.8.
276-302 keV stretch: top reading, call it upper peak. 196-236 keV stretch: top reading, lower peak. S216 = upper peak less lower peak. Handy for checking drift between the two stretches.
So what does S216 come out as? -3.10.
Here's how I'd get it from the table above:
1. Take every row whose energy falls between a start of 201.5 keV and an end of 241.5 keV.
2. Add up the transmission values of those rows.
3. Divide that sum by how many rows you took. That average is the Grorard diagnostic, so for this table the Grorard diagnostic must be 12.2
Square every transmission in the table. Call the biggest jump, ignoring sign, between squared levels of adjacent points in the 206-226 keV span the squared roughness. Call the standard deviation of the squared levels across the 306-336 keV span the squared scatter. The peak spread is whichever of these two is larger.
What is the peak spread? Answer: 40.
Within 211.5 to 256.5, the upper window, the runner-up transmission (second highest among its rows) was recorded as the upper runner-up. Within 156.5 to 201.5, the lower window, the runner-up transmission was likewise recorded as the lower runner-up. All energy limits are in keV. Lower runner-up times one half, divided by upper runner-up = 0.50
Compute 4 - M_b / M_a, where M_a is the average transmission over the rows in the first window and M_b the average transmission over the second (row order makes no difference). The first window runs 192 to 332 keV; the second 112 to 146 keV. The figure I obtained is 3.03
